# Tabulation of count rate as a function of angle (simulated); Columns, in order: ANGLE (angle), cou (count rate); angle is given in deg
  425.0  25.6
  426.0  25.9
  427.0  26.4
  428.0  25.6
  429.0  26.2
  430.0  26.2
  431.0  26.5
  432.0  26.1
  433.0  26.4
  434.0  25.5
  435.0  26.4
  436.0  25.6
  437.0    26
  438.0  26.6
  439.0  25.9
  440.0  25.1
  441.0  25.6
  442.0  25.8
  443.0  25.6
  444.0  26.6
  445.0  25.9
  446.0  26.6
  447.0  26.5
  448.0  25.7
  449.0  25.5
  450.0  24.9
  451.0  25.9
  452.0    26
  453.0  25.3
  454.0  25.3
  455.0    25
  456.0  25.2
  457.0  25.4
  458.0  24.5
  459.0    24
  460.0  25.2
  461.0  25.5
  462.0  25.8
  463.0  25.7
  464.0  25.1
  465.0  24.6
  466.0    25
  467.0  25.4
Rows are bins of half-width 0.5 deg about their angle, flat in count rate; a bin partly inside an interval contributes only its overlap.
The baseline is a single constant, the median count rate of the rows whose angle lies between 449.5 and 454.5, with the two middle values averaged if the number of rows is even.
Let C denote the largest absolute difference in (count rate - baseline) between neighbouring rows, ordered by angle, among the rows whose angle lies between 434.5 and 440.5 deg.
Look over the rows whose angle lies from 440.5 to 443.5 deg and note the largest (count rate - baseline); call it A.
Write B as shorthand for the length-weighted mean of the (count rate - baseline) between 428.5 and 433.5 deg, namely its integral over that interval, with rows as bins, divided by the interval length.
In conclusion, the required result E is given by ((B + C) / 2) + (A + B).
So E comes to 2.37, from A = 0.5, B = 0.98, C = 0.80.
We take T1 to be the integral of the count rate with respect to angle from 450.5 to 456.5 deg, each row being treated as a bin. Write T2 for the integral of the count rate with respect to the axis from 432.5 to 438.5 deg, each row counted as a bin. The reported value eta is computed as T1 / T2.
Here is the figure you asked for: 0.98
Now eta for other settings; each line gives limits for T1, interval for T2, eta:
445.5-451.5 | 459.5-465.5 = 1.02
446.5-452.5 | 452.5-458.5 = 1.03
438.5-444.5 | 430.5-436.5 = 0.99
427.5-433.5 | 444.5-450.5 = 1.01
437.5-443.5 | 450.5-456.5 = 1.01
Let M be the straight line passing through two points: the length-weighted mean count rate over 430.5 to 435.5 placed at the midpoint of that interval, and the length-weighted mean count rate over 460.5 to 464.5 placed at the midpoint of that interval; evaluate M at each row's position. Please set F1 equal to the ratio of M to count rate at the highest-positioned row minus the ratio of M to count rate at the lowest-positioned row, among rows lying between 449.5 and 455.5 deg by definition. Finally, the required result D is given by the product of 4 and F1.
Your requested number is -0.03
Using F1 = -0.009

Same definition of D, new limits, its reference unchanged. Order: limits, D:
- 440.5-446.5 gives -0.17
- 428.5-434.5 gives 0.09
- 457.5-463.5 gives -0.21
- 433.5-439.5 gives -0.08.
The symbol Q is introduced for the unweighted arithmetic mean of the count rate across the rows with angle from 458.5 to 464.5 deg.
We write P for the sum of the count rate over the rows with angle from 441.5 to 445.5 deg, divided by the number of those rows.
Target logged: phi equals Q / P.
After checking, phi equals 0.97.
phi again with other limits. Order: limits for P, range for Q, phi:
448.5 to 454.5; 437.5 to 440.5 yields 1.02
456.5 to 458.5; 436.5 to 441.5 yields 1.04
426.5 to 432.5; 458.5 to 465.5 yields 0.96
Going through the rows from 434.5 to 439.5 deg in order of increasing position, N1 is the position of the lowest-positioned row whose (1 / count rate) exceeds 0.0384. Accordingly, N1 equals 436.0 deg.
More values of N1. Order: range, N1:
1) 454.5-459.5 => 455.0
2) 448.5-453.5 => 449.0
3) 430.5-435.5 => 434.0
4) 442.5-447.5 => 443.0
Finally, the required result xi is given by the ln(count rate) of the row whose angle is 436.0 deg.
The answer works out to 3.24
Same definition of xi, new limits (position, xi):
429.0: 3.27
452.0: 3.26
